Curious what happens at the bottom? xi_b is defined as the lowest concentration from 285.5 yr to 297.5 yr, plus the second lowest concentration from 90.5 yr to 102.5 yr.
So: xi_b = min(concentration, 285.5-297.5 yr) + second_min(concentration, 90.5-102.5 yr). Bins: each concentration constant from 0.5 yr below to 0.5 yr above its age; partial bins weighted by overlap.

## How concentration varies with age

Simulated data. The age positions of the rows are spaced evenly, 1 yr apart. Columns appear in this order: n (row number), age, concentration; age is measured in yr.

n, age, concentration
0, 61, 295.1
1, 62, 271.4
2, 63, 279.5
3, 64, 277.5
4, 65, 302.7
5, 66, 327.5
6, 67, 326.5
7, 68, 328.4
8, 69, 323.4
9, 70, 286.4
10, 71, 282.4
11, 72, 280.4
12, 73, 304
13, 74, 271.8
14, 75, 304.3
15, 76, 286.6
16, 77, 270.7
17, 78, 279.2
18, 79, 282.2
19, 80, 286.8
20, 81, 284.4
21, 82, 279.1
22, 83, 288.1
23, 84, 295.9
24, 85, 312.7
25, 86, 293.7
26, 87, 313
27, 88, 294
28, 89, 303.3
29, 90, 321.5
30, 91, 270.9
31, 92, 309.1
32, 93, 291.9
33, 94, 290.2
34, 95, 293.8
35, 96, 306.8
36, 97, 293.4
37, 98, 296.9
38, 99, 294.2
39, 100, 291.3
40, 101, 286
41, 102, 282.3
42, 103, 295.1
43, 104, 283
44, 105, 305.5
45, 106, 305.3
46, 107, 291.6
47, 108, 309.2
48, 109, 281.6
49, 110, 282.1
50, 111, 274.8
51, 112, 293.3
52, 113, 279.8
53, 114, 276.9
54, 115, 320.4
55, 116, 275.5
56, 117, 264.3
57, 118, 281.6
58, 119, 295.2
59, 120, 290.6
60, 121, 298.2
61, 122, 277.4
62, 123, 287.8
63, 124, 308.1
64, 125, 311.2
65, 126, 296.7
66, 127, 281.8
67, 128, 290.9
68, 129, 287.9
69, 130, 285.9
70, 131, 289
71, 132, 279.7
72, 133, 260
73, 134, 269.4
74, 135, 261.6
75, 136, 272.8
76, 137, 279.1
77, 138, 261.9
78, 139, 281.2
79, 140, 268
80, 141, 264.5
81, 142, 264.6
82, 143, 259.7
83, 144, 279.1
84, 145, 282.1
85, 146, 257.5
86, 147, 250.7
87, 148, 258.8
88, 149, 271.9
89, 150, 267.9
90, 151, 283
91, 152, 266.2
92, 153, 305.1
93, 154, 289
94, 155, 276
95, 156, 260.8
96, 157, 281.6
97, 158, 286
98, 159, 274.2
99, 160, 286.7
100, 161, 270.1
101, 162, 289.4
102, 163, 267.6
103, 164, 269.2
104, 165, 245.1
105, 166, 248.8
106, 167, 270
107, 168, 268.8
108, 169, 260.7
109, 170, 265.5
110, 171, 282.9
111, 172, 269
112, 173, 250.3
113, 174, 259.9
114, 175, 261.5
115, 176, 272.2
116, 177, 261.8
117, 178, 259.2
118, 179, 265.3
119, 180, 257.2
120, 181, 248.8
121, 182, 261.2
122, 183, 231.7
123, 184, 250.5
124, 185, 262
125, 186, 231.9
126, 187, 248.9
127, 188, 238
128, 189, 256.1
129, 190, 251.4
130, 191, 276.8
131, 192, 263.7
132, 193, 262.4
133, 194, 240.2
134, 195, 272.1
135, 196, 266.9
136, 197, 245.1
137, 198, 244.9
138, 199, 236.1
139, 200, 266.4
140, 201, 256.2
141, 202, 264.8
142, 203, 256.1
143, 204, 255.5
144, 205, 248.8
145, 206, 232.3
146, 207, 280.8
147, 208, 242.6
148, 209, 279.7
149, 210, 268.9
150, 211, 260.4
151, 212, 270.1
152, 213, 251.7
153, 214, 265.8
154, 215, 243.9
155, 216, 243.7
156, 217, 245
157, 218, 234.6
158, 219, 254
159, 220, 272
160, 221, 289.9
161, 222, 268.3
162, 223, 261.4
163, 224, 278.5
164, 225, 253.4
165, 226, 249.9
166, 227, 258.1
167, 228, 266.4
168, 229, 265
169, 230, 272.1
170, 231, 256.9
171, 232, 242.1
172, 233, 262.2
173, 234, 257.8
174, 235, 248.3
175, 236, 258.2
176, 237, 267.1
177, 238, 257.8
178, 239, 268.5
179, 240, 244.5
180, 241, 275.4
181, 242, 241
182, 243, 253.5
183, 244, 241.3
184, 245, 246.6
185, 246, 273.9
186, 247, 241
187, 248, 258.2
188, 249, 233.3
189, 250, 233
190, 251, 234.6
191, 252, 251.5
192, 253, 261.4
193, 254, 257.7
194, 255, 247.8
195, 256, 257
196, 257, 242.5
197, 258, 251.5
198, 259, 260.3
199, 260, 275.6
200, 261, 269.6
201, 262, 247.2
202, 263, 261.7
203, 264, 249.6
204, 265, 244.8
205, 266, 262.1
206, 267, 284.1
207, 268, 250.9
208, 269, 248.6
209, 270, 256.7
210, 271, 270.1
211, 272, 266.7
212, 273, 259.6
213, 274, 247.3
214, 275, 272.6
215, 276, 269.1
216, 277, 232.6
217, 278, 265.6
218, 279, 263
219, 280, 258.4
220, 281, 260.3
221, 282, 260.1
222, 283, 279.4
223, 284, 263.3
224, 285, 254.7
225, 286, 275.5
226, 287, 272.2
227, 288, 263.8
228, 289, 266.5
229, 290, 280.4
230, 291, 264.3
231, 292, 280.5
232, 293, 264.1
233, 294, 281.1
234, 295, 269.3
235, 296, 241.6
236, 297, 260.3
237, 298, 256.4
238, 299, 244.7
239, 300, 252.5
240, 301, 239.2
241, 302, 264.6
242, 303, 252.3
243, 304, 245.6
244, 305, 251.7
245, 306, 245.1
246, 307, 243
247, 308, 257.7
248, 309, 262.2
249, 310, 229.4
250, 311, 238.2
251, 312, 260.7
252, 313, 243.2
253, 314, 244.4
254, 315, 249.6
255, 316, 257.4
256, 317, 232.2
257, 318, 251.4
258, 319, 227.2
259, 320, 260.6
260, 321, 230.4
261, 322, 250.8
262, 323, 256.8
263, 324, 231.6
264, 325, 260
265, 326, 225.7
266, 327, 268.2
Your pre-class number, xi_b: 524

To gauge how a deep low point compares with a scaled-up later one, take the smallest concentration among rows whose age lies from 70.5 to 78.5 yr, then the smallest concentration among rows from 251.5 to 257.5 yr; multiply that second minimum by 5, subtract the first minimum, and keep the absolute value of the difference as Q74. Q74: 942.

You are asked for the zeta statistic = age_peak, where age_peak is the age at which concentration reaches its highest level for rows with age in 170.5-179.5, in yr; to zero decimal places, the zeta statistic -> 171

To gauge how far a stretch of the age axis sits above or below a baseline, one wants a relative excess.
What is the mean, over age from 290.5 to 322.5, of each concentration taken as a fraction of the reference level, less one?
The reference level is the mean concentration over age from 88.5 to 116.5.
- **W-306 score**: -0.14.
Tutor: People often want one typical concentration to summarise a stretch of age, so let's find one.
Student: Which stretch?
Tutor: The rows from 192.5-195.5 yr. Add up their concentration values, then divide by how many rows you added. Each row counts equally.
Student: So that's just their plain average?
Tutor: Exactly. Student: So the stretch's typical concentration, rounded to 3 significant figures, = 258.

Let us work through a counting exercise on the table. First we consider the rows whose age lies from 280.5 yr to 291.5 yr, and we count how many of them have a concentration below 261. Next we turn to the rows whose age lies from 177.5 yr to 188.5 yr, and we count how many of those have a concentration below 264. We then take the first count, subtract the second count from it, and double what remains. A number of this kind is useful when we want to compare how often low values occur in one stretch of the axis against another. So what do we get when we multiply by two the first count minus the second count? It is -14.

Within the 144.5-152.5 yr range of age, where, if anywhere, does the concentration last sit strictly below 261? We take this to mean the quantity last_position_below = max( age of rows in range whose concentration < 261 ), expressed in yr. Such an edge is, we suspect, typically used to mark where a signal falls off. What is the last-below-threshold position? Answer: 148 yr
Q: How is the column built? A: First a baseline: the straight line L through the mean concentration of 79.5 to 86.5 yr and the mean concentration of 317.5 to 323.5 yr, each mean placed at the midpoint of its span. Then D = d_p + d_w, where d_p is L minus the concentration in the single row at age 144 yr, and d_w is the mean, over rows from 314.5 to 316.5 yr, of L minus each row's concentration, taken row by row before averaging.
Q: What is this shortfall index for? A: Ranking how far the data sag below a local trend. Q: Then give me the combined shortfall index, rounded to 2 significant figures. -5.6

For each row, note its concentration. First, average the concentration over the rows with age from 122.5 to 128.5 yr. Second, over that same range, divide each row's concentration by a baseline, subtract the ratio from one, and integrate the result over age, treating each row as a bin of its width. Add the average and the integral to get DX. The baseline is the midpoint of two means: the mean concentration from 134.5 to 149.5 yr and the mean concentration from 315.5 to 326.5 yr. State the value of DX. 295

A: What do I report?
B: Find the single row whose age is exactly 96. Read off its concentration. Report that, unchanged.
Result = 306.8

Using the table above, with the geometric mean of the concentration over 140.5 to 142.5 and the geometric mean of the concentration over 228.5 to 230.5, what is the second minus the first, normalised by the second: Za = 0.015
